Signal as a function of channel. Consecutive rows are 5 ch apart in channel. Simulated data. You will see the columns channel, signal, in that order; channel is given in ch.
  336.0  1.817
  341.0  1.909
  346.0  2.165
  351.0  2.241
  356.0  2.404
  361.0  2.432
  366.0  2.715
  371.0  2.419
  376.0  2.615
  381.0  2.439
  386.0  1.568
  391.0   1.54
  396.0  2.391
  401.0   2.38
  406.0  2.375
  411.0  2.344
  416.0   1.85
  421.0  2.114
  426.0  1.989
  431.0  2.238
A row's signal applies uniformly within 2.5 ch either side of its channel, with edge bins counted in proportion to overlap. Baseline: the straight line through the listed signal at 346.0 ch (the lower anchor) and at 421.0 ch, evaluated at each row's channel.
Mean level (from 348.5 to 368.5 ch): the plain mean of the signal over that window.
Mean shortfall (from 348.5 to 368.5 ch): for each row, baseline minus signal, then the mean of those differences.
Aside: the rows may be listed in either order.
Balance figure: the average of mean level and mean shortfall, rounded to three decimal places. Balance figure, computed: 1.078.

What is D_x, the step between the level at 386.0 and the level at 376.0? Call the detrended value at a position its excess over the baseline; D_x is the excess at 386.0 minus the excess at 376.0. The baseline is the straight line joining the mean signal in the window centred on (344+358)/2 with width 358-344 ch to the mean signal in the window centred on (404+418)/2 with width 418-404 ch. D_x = -1.03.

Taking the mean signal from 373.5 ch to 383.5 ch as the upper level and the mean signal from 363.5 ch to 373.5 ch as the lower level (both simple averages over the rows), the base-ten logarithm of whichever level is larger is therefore 0.409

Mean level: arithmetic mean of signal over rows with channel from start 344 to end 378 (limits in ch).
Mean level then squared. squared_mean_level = 5.9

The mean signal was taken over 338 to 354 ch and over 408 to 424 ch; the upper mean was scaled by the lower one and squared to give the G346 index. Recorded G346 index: 1.00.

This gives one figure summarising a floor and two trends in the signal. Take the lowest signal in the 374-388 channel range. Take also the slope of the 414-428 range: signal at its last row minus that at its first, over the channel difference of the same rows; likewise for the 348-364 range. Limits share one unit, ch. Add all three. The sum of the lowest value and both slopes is 1.60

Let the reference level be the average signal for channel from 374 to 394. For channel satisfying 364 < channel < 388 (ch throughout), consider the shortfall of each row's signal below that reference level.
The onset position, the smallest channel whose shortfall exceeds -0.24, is 386.0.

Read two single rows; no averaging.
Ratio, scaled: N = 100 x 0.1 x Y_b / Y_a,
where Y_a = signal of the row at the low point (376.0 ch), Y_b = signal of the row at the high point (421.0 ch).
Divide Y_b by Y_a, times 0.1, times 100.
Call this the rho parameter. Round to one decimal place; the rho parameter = 8.1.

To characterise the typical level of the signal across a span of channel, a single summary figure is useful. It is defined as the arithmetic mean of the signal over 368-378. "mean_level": 2.52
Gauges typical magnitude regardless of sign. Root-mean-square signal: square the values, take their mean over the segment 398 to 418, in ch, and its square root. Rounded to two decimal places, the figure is 2.25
